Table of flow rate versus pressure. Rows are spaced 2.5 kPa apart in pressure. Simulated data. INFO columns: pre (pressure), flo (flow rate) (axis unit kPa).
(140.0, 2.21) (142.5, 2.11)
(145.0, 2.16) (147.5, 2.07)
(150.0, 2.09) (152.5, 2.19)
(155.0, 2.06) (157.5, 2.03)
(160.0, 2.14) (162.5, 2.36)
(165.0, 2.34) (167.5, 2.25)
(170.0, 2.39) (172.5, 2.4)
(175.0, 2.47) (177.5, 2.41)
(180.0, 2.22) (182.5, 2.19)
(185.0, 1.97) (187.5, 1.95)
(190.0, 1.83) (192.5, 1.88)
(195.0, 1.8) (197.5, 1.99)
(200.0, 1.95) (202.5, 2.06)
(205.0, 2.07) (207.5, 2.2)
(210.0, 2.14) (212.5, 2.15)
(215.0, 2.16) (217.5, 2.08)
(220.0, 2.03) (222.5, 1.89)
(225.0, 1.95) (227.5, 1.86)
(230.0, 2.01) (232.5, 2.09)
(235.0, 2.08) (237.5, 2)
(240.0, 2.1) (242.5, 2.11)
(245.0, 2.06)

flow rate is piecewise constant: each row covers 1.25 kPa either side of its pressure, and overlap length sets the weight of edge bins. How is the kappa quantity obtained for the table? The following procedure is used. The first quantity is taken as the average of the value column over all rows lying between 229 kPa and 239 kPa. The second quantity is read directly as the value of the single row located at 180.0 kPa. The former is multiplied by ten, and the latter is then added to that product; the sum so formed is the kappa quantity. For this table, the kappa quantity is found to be 22.7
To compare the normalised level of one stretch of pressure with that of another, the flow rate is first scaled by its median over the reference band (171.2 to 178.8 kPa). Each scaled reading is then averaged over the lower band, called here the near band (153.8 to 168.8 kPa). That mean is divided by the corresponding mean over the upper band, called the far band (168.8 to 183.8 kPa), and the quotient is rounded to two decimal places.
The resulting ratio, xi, 0.94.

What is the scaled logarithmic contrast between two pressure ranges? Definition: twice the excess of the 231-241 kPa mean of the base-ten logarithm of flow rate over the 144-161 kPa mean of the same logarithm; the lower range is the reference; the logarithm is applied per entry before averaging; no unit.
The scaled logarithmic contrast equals -0.02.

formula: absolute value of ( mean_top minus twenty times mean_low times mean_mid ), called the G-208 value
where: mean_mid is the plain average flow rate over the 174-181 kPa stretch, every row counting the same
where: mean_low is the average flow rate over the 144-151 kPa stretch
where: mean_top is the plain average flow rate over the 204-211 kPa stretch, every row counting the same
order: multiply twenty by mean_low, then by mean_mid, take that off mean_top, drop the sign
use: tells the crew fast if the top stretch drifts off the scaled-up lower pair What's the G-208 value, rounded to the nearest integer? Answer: 98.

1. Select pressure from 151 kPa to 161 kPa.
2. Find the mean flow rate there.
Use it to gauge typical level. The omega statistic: 2.10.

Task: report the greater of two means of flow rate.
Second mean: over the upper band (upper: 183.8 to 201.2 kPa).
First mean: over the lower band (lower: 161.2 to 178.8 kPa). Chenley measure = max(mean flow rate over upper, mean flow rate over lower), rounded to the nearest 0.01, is 2.37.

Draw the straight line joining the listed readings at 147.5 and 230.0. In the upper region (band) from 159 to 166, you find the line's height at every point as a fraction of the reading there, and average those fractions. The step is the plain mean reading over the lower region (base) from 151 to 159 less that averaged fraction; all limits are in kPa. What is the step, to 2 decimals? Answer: 1.19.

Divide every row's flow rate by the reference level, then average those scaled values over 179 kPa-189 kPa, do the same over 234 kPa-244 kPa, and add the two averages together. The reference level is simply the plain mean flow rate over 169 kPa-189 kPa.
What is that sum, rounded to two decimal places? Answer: 1.85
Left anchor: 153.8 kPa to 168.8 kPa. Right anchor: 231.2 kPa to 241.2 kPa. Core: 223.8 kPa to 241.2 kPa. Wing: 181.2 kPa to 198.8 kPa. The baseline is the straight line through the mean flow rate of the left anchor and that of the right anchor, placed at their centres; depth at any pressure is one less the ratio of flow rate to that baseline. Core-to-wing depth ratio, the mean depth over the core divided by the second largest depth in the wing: 0.2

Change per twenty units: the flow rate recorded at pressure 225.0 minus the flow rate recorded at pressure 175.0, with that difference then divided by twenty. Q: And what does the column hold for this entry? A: -0.026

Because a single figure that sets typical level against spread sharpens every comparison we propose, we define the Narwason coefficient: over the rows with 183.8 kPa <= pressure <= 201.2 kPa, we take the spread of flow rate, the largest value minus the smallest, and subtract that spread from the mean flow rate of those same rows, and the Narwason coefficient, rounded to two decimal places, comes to 1.72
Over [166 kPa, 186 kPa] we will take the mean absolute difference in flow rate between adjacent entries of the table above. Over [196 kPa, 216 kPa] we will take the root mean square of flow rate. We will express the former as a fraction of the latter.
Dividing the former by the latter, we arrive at 0.049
